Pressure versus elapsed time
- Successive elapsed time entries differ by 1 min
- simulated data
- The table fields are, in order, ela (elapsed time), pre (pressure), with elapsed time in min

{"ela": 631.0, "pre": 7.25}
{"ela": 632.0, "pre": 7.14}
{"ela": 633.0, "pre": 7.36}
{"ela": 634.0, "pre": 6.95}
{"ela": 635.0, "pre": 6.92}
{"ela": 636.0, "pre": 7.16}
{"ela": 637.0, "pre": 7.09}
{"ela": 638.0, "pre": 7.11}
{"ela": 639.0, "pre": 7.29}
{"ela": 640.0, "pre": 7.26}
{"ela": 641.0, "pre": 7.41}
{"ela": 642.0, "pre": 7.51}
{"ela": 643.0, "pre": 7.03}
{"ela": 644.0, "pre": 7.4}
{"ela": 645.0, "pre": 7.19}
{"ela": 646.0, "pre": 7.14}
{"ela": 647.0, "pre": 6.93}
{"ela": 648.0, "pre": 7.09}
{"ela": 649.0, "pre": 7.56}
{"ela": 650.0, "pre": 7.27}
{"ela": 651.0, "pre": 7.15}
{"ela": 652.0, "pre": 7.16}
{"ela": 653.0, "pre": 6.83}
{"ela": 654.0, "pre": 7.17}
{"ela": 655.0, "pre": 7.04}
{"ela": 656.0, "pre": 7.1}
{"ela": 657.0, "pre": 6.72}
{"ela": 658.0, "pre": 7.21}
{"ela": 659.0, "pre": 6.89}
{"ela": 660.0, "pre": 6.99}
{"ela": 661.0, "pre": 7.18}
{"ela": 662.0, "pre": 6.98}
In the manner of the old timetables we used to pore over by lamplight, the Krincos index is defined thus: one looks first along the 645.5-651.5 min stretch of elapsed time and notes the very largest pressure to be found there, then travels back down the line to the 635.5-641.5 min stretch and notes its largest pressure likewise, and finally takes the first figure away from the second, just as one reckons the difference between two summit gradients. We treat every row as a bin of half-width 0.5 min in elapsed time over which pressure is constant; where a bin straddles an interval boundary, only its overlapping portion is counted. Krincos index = -0.15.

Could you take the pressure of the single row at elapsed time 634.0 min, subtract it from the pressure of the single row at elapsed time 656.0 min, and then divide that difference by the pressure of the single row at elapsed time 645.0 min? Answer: 0.021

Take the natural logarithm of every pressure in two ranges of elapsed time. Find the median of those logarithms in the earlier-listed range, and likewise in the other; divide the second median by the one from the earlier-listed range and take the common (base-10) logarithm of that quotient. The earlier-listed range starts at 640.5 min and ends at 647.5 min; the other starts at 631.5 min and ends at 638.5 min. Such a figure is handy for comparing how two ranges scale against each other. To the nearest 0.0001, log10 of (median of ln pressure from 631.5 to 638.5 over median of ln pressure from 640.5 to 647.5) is -0.0025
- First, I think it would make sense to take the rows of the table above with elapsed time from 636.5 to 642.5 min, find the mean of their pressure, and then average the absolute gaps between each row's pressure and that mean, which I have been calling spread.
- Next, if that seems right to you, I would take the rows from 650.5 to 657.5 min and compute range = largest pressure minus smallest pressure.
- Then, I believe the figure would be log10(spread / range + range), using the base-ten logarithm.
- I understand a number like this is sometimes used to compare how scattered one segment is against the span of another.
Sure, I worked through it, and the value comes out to -0.138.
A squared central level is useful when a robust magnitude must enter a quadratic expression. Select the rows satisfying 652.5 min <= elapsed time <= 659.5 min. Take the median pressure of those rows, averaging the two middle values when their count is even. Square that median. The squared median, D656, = 49.6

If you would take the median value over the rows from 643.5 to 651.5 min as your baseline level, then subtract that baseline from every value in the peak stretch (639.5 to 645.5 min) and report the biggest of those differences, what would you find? 0.34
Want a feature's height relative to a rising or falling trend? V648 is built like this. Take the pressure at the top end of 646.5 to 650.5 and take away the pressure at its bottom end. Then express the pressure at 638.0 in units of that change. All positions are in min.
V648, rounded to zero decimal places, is 21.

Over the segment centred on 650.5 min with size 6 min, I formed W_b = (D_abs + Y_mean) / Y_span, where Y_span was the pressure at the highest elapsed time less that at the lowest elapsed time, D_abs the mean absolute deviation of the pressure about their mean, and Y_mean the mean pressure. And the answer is -28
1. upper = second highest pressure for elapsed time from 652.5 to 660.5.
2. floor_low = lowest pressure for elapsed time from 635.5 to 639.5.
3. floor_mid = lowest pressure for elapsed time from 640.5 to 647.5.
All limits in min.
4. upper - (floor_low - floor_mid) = 7.01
